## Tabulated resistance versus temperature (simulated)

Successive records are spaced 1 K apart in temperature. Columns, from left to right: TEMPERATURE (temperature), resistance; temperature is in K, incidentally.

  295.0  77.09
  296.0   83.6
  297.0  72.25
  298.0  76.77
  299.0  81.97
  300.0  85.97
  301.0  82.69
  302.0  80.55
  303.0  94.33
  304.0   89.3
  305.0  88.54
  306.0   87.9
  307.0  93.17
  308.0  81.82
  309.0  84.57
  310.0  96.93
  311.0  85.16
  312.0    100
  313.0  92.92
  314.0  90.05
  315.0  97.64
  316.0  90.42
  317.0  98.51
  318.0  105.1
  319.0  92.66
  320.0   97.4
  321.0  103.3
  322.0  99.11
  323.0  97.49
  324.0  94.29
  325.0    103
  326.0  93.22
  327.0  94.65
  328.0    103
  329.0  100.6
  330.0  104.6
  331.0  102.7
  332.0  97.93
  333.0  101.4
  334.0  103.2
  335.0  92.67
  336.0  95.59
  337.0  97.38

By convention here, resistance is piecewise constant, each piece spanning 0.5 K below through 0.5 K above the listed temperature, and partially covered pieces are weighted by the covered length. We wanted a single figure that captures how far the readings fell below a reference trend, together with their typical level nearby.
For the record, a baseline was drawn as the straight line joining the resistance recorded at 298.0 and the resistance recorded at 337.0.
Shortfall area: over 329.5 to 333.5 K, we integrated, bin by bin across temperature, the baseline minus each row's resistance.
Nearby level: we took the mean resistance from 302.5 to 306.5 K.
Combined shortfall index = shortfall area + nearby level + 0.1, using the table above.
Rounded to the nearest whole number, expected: 61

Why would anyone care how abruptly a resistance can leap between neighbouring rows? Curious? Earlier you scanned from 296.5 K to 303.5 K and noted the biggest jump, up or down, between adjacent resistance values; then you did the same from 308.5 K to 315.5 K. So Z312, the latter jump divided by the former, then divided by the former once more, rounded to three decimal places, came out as 0.078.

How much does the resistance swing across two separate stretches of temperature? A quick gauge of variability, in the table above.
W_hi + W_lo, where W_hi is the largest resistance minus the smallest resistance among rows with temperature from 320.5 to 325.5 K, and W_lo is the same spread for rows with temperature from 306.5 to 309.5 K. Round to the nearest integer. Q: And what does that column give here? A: 20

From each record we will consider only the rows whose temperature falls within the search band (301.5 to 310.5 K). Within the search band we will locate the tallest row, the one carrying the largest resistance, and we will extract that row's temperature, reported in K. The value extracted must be 310.0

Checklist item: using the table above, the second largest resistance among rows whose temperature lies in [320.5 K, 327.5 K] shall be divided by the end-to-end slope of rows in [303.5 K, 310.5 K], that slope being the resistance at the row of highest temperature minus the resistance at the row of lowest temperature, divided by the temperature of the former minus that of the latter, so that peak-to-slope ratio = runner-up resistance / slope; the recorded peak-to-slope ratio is 81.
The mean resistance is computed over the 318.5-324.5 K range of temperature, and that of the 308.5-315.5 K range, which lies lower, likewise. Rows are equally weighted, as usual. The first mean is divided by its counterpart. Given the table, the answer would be 1.05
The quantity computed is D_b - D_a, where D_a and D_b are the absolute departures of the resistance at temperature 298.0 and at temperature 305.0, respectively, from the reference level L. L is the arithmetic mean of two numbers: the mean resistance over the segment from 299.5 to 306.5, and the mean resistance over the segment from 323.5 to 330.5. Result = -12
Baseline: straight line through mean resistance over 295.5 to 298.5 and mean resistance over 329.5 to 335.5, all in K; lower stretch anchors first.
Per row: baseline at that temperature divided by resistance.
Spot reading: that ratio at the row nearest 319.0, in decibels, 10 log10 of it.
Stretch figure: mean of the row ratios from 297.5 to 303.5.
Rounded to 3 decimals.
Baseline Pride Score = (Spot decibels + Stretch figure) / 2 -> 0.456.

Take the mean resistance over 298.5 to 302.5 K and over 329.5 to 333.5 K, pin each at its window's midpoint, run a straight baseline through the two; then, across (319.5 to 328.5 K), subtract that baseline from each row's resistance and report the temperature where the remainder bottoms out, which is 326.0 K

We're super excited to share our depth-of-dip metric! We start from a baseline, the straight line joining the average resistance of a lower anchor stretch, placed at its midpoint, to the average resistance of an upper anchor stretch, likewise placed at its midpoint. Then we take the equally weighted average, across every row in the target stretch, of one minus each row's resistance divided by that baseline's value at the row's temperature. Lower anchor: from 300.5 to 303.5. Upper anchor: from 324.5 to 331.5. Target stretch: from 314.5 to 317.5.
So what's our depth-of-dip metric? -0.020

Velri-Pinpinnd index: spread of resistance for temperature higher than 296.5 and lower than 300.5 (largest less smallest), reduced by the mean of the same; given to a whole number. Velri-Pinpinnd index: -66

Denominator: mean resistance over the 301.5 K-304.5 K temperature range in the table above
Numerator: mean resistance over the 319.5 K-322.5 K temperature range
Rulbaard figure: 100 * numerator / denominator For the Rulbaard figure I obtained 113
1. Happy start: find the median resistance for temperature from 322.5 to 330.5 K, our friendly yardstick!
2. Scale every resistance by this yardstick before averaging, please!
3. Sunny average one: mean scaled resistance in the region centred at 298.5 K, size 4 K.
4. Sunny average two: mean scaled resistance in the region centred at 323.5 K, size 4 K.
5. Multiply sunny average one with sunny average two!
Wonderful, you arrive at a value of 0.80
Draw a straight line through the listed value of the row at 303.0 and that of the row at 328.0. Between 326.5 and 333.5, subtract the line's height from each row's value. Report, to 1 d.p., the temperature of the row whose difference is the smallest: 327.0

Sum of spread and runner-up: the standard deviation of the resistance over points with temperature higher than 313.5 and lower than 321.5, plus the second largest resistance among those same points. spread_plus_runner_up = 109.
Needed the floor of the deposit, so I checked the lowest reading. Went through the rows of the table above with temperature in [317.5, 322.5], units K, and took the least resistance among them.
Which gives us 92.66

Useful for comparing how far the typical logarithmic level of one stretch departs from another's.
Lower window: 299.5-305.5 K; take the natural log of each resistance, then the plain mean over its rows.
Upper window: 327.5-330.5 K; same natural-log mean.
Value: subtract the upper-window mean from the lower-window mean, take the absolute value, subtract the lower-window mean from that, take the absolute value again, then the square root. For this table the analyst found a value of 2.07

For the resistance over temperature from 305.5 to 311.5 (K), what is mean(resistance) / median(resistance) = 1.02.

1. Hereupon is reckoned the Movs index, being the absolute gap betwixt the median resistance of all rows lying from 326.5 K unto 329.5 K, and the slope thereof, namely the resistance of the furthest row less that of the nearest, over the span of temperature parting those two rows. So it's 98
